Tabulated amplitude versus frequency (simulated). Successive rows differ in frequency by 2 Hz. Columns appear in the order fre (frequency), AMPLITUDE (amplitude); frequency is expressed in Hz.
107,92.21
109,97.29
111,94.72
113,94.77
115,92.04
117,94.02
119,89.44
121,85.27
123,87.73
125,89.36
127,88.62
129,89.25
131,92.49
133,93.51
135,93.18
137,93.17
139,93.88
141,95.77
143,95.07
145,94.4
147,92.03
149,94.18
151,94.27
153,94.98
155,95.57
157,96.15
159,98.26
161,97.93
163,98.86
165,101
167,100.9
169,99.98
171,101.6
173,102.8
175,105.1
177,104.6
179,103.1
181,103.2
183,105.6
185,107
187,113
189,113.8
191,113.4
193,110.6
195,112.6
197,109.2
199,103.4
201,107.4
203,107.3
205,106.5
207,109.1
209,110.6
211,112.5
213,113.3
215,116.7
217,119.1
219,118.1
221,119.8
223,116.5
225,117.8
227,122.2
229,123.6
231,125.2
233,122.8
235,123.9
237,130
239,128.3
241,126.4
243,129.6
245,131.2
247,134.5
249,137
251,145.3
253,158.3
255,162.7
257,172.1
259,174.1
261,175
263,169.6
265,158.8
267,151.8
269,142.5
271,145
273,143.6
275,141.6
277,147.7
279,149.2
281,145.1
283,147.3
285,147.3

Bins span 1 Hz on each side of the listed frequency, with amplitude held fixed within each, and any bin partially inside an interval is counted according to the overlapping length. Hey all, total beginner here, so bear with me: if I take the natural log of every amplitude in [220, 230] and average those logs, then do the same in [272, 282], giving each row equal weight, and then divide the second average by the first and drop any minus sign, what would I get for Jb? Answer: 1.040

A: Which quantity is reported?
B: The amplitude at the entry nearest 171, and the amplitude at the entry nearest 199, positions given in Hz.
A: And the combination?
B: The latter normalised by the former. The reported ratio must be 1.02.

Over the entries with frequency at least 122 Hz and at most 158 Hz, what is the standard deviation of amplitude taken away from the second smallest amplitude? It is 86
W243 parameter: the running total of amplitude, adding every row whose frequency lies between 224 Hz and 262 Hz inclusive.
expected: 2640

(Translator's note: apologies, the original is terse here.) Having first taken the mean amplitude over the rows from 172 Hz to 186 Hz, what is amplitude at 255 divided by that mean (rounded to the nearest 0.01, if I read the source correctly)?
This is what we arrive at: 1.56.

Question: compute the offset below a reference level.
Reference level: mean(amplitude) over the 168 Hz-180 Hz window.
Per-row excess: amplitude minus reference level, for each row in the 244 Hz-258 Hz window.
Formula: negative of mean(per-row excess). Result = -46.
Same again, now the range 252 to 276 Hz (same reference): -55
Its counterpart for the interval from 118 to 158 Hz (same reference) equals 10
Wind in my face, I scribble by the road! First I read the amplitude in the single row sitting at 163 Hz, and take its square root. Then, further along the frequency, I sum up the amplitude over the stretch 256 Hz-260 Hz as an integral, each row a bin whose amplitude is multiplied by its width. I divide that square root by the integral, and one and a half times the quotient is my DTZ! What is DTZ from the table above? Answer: 0.022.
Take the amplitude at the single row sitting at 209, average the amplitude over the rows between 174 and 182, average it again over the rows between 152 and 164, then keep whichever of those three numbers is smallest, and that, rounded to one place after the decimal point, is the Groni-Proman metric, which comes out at 97.0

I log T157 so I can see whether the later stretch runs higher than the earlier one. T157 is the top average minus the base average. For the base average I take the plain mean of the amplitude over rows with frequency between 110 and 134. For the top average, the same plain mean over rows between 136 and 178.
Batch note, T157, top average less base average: 7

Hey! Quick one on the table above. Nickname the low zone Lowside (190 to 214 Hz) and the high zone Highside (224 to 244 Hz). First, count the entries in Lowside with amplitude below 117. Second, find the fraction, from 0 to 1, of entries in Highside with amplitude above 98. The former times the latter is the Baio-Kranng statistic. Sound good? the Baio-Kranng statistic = 12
